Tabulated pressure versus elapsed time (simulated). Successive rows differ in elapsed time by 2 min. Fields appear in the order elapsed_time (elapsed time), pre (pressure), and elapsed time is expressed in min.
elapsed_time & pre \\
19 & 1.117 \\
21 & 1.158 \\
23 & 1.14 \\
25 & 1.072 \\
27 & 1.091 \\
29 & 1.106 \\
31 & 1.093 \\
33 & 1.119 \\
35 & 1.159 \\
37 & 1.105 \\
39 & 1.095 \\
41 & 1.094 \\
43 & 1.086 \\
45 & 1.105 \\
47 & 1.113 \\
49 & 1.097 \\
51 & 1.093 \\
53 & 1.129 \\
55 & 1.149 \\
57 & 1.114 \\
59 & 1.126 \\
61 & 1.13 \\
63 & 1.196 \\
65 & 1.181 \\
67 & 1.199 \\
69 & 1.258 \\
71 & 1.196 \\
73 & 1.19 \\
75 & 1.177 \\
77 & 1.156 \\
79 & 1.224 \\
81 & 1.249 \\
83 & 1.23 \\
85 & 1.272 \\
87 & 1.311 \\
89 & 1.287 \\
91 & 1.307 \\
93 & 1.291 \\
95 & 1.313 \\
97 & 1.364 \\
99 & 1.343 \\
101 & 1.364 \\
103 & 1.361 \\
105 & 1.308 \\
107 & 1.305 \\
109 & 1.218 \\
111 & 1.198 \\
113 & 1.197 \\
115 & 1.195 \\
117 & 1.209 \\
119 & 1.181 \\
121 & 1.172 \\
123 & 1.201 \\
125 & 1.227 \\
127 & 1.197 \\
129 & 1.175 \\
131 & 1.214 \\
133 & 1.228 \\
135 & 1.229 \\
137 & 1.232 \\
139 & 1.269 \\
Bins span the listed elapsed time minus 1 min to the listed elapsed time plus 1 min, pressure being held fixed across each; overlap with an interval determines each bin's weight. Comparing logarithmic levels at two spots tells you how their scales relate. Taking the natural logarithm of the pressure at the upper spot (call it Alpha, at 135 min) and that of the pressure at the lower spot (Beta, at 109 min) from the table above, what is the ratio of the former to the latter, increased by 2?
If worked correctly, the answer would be 3.05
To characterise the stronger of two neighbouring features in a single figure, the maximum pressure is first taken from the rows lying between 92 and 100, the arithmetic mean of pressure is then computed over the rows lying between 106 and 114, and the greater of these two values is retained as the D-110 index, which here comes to 1.36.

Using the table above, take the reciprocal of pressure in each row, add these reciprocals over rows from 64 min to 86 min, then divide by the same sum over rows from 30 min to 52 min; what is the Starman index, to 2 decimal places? 0.91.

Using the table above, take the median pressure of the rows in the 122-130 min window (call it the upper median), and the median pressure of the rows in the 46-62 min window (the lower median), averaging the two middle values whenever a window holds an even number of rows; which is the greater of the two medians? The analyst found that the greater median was 1.20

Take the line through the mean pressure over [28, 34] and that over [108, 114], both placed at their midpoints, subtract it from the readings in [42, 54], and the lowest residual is -0.038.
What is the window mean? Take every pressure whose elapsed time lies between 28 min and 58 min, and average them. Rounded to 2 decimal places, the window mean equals 1.11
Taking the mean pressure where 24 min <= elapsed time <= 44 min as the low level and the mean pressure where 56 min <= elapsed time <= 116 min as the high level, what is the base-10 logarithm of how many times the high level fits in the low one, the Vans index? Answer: -0.052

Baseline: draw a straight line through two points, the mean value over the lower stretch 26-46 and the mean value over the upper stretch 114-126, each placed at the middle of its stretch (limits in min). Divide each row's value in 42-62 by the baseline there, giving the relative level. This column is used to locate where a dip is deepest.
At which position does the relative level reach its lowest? 51 min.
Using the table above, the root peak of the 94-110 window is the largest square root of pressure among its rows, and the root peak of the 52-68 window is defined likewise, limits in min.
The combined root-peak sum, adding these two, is 2.26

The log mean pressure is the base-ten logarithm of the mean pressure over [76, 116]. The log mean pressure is 0.11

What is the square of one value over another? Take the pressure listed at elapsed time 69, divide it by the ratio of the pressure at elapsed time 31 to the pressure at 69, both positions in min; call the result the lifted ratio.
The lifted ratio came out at 1.45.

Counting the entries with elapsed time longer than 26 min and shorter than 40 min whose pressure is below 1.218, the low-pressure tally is 7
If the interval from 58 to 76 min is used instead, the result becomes 8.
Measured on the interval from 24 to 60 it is 18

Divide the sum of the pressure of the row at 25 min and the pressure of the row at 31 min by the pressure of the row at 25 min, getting 2.02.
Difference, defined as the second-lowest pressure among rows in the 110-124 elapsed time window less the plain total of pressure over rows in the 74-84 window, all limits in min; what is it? -4.9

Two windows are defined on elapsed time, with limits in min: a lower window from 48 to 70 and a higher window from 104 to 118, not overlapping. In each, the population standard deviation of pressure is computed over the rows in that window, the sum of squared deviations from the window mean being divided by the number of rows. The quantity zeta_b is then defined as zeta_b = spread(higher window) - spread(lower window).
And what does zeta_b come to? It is 0.00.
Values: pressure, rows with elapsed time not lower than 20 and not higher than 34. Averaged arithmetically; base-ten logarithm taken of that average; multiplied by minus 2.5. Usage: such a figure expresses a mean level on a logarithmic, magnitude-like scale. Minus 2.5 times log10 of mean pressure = -0.11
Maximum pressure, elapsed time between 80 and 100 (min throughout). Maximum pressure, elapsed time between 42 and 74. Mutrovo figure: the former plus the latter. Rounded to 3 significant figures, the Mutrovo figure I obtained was 2.62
